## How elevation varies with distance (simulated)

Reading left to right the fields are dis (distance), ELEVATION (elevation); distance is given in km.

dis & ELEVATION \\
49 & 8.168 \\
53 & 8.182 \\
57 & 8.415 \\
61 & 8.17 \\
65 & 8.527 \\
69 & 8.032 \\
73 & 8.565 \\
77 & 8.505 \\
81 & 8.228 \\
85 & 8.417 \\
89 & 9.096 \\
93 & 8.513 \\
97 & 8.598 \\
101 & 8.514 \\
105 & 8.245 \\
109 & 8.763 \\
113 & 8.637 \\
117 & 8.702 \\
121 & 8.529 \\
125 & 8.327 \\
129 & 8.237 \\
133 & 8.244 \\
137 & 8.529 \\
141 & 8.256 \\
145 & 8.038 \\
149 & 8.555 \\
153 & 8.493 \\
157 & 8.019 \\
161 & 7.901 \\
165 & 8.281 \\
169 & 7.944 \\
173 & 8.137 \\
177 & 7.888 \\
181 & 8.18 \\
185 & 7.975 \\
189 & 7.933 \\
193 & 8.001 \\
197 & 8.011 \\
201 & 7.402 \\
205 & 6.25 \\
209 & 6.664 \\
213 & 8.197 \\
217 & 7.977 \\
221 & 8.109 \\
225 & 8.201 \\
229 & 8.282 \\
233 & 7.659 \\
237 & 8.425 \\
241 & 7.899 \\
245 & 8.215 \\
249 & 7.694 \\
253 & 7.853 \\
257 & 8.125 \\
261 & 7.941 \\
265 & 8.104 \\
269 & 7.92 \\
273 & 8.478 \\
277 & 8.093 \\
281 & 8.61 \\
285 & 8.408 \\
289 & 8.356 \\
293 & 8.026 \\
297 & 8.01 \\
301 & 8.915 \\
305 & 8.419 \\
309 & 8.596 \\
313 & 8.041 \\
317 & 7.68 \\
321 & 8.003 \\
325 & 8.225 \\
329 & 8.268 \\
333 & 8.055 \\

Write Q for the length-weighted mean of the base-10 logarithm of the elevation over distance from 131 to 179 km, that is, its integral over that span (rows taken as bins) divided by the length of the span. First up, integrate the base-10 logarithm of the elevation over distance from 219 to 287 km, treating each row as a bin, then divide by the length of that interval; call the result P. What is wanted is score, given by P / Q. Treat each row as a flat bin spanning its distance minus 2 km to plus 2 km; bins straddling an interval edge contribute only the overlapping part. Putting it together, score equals 1.00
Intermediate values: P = 0.909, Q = 0.913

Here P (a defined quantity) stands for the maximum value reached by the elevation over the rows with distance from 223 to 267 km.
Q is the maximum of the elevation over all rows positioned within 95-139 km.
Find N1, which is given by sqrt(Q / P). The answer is 1.02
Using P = 8.425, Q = 8.763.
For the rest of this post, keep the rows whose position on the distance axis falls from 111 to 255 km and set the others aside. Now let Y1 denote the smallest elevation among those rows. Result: 6.25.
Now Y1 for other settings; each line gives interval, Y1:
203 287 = 6.25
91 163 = 7.901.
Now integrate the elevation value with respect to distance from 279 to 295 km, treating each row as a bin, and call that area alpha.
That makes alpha 134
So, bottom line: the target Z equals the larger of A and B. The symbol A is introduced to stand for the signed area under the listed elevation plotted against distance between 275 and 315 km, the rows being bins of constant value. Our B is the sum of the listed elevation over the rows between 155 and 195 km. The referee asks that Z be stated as 334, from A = 334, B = 80.3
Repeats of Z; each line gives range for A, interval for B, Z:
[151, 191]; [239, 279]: 323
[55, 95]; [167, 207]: 338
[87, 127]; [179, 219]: 344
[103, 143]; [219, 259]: 338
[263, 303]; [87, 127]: 332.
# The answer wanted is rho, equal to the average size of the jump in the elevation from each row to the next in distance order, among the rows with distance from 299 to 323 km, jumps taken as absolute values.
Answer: 0.38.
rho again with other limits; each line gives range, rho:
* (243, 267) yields 0.26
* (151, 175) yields 0.30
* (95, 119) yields 0.21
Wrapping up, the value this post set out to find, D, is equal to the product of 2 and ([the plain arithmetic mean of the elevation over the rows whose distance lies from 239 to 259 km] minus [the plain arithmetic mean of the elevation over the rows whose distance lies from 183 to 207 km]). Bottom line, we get 0.72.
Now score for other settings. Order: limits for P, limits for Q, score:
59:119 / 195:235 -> 1.05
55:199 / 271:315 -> 1.00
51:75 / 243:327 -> 1.01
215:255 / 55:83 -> 0.98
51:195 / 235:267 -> 1.02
